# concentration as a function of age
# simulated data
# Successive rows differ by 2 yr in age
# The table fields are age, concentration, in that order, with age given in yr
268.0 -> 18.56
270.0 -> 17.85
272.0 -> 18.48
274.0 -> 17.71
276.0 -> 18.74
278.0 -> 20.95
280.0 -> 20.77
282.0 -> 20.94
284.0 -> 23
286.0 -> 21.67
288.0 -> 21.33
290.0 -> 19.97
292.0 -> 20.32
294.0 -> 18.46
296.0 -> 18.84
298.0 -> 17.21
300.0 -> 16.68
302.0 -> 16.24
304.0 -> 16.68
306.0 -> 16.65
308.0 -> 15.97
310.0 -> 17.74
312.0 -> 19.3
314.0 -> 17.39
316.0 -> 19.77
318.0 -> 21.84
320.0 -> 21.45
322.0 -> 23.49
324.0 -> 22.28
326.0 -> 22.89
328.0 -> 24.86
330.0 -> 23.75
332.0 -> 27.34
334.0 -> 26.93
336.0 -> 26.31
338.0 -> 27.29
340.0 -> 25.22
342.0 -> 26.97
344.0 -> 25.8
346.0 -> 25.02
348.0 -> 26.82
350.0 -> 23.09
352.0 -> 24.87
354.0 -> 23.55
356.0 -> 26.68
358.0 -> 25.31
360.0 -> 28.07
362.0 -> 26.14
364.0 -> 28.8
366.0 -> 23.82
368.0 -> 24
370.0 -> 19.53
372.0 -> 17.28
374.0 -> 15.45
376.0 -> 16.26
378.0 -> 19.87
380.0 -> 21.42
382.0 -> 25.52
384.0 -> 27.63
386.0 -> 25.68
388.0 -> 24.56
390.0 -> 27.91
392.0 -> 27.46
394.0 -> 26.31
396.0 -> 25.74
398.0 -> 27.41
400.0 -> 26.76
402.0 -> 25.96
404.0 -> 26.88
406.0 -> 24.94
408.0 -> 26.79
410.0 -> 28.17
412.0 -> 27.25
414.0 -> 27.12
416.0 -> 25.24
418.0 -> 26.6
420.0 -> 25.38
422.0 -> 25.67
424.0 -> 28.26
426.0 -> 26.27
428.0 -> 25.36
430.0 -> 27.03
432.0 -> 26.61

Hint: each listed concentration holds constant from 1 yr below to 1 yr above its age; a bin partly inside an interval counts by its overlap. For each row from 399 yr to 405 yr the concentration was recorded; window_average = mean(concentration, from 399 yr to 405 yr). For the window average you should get 27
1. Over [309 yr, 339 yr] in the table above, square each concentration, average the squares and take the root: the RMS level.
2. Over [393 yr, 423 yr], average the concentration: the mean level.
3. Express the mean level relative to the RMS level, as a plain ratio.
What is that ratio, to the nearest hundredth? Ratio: 1.15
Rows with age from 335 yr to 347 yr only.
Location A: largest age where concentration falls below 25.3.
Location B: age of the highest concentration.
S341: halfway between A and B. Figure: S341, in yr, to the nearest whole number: 342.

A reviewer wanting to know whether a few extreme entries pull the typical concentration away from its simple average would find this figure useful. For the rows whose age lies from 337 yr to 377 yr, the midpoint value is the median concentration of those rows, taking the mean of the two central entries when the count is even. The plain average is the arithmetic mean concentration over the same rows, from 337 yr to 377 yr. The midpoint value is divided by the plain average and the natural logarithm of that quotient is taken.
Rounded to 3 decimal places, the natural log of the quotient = 0.046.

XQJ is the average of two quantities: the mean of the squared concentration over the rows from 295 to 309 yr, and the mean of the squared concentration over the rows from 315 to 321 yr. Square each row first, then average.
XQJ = 364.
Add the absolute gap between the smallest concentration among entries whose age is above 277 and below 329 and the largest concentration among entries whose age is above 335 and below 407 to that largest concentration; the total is 41.6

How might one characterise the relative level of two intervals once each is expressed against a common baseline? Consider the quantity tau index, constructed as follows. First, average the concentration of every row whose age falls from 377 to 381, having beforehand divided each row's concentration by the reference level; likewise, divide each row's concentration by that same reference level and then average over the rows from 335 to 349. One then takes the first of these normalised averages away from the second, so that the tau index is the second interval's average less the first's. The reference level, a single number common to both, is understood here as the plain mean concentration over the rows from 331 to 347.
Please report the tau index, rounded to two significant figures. 0.21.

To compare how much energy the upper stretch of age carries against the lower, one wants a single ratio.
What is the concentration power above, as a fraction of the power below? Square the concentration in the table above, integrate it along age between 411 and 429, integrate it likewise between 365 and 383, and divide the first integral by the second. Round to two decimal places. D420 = 1.63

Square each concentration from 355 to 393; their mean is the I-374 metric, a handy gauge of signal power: 581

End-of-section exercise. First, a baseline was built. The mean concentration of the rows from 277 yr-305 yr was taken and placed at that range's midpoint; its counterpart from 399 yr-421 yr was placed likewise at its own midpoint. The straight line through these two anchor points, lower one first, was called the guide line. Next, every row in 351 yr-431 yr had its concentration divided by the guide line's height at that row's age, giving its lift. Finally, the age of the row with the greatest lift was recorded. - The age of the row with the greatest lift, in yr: 364.0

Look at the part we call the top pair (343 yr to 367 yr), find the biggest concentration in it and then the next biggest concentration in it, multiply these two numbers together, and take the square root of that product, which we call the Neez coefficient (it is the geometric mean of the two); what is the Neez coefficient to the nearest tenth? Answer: 28.4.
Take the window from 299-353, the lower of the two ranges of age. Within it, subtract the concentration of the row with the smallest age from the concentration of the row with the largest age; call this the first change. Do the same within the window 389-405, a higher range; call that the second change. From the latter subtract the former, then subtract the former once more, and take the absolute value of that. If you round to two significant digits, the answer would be 17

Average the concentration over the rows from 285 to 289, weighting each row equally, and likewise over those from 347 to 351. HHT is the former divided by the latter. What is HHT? 0.86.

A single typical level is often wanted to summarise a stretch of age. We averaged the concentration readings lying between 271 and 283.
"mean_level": 20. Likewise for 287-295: 20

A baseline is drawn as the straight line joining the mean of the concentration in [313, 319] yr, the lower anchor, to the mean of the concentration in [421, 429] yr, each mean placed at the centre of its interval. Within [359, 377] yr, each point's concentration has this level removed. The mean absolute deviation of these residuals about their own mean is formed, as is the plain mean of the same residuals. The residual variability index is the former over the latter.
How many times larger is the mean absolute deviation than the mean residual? -6.5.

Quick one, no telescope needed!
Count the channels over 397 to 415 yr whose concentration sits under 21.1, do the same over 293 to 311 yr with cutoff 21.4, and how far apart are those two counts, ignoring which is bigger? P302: 9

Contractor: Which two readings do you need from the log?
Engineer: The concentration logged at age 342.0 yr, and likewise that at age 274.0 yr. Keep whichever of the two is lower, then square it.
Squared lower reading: 314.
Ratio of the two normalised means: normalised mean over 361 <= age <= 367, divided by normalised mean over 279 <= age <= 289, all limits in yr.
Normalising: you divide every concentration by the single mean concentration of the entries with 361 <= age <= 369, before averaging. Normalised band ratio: 1.22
